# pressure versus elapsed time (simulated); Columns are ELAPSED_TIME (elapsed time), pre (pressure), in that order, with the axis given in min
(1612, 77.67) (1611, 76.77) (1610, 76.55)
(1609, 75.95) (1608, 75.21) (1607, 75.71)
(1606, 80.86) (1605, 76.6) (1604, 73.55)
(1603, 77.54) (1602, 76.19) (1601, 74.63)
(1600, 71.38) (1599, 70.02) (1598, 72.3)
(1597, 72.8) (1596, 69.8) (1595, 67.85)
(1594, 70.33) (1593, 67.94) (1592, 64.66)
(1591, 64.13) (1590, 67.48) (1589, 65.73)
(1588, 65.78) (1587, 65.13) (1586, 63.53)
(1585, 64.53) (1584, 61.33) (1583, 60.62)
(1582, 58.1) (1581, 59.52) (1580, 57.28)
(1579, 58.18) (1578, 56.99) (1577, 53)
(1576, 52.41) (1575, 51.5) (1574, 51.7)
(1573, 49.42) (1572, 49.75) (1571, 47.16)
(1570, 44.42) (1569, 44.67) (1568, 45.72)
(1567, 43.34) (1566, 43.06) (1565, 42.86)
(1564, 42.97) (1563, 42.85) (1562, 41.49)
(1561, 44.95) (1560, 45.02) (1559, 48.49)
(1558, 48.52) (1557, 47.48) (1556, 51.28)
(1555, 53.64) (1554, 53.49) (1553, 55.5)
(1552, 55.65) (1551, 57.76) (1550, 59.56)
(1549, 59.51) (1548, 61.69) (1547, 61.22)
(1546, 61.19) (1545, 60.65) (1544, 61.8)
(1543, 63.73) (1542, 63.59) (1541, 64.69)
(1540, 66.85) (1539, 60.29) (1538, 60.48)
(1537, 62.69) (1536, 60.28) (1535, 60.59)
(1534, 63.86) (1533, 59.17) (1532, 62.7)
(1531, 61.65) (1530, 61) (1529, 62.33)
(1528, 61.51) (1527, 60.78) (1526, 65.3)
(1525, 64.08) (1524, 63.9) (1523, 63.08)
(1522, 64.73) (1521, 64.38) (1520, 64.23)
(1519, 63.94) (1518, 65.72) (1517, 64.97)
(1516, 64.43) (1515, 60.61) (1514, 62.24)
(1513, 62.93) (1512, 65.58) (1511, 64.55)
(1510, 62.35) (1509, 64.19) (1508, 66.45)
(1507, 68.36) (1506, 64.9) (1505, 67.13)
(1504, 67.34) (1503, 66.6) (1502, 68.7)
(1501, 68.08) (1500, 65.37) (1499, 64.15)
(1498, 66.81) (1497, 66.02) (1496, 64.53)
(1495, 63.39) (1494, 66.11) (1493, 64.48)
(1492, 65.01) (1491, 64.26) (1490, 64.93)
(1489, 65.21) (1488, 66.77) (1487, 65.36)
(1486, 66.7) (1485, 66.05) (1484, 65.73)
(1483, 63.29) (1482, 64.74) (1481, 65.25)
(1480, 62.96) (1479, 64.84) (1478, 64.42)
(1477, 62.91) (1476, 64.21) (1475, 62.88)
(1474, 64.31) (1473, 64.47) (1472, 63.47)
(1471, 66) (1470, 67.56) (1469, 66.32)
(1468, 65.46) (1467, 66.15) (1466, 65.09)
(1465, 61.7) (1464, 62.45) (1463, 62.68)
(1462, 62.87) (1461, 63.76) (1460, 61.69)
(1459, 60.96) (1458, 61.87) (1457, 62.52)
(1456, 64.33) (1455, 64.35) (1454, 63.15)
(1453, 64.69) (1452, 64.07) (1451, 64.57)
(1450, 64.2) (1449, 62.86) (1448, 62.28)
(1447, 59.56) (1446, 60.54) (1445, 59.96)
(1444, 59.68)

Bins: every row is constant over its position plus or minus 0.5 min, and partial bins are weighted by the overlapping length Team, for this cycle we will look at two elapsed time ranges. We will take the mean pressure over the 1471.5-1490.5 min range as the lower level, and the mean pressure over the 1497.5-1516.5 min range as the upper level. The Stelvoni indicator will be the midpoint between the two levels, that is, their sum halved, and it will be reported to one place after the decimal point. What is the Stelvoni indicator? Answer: 65.0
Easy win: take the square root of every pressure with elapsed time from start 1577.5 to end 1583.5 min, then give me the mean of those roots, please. 7.6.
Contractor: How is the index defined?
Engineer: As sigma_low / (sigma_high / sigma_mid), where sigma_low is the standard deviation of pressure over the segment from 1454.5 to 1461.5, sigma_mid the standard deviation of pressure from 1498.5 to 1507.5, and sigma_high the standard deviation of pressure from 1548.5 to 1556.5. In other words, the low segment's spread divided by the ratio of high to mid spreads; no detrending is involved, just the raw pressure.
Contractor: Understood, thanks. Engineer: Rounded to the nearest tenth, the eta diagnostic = 0.7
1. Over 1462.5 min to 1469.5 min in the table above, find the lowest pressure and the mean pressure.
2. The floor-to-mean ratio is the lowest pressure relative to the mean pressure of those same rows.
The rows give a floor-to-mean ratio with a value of 0.960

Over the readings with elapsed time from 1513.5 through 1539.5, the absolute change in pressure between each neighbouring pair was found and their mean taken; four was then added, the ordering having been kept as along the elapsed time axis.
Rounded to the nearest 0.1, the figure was 5.6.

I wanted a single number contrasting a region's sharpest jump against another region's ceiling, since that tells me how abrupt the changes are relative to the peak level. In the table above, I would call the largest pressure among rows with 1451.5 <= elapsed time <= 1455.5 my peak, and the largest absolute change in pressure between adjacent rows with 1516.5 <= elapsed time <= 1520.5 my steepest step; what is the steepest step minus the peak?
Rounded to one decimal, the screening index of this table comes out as -62.9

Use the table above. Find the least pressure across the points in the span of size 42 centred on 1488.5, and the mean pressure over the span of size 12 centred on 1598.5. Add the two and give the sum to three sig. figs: 135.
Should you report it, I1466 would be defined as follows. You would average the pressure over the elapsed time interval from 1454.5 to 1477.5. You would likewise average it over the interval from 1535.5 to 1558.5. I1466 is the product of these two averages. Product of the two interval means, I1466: 3751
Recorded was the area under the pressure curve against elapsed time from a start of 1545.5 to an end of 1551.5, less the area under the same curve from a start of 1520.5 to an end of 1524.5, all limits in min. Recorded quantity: 105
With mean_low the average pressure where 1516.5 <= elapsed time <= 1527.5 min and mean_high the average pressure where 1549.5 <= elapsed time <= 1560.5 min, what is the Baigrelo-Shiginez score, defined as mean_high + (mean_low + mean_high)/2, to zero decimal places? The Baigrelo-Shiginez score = 111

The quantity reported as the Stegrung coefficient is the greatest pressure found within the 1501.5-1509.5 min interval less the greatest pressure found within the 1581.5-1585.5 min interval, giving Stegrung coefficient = 4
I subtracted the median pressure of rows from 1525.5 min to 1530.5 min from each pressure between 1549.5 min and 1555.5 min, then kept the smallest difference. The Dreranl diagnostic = -8.0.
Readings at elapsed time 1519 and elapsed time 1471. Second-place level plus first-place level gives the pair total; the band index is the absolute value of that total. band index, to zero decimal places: 130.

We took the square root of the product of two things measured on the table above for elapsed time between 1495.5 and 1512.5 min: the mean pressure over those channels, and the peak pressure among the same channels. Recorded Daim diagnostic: 67.3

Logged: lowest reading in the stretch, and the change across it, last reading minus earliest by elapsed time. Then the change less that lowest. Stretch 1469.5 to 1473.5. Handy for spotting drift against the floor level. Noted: -67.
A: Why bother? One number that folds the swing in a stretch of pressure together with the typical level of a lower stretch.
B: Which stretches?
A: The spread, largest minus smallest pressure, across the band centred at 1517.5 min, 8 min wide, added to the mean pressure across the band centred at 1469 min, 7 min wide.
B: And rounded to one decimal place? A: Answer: 70.8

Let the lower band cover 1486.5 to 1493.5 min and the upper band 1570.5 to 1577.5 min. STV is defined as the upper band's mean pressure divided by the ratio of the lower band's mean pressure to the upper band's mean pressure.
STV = 39.5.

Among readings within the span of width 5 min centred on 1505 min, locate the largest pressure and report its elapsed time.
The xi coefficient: 1507 min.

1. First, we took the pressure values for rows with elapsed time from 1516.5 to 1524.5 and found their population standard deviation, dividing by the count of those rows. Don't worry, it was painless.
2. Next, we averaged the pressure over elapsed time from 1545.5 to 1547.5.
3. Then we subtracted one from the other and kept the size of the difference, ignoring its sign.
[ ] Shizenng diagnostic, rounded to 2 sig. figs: 60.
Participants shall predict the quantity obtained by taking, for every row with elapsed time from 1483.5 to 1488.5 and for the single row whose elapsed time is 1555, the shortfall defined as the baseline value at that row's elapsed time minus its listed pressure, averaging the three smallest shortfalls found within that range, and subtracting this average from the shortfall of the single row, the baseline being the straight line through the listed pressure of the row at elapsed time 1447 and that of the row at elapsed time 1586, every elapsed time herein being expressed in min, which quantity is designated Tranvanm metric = 15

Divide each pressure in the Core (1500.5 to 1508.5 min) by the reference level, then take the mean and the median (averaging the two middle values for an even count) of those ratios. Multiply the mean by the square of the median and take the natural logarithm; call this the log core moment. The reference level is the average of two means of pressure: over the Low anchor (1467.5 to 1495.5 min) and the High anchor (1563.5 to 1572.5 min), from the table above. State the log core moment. 0.608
